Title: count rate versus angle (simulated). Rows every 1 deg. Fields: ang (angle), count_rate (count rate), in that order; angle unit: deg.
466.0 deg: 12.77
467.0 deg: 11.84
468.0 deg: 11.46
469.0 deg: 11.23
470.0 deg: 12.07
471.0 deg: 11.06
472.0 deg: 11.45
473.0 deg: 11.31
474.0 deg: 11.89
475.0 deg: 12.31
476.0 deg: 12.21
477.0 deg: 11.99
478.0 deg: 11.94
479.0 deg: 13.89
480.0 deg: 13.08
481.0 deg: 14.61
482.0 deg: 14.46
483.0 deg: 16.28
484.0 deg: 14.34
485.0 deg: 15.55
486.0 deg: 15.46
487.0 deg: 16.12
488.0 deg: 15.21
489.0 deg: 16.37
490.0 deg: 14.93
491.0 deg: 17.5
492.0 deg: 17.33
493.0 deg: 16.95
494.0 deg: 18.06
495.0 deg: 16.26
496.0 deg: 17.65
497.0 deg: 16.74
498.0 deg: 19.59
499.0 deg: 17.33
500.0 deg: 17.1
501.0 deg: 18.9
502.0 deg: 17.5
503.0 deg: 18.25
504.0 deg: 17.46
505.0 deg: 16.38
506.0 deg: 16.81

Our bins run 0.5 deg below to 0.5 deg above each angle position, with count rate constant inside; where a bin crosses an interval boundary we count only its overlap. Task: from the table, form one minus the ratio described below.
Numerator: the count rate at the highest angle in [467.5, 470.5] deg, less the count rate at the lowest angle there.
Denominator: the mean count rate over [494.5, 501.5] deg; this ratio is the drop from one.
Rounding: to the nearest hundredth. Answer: 0.97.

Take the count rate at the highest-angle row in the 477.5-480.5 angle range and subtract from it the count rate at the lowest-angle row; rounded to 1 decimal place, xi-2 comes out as 1.1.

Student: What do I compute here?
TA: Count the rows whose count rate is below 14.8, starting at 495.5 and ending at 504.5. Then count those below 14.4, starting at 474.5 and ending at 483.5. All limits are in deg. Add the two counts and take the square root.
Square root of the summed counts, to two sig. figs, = 2.4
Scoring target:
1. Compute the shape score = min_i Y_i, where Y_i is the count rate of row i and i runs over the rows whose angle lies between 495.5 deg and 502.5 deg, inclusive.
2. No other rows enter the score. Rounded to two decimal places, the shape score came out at 16.74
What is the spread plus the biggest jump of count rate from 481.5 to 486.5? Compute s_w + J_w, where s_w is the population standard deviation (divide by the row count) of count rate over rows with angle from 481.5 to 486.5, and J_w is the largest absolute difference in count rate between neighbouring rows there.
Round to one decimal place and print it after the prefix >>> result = 2.7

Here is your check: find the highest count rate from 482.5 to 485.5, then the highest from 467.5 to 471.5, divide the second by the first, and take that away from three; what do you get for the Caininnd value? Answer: 2.26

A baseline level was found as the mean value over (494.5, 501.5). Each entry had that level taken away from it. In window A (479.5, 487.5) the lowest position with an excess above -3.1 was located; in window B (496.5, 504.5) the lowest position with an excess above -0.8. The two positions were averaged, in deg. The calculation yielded 489.5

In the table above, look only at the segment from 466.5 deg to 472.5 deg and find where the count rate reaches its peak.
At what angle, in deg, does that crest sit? 470.0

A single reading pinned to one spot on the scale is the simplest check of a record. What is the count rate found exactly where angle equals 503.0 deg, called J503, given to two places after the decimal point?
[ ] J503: 18.25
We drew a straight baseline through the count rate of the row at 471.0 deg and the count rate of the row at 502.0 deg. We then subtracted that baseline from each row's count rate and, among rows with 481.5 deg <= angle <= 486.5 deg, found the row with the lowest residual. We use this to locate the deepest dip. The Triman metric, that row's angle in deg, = 484.0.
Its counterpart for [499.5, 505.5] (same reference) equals 505.0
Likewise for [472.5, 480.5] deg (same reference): 478.0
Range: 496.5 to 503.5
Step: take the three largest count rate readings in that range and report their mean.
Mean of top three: 18.9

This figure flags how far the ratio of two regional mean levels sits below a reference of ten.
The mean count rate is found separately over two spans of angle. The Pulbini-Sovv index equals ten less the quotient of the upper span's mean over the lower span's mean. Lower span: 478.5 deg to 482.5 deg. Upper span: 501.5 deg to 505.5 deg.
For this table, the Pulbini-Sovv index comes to 8.76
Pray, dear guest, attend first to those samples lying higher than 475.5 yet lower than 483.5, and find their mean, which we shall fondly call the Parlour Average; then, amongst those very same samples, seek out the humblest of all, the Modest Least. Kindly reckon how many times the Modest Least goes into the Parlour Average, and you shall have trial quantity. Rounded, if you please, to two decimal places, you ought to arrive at 1.14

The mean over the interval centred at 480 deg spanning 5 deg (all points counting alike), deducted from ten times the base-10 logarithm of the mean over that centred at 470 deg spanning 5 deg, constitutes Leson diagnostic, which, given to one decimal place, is -3.0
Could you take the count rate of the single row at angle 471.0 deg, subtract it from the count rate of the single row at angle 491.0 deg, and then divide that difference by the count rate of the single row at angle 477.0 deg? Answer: 0.54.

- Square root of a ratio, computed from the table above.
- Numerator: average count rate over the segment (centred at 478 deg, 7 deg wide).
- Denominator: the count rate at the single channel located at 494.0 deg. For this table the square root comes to 0.844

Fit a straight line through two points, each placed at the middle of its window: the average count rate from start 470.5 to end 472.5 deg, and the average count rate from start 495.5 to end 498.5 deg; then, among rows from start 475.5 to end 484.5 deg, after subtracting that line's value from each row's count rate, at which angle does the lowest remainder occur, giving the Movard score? 478.0 deg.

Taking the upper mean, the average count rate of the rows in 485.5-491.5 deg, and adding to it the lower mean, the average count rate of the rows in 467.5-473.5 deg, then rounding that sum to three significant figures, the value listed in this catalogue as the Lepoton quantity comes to 27.4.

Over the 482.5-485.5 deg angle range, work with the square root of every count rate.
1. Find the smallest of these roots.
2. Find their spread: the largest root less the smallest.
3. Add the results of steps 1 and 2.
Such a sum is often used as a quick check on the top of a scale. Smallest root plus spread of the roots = 4.03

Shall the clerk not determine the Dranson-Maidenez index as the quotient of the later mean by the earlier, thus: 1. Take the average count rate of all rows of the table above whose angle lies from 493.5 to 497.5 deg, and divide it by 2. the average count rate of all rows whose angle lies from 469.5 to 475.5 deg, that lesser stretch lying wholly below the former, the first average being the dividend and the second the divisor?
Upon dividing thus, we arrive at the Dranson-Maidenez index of 1.47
